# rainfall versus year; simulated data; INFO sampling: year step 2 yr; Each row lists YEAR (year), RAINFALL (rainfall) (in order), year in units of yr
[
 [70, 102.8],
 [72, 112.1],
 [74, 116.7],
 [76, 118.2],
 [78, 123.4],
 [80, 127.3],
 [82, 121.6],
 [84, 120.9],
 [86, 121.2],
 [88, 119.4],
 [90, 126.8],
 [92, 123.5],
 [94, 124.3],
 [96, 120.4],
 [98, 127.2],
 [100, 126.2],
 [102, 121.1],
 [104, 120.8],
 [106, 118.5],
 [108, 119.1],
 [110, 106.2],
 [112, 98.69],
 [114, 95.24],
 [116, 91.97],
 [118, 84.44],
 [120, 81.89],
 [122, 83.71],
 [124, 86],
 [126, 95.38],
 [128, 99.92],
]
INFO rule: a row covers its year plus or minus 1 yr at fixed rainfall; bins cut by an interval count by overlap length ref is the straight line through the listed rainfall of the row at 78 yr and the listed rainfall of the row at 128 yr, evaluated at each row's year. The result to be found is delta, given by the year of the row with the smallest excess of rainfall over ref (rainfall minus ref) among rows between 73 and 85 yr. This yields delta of 74 yr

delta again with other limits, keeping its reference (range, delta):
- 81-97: 82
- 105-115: 114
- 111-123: 120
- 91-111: 110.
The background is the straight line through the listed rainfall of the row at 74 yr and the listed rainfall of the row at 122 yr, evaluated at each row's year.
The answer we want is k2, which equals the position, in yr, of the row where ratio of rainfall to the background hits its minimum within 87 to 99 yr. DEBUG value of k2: 88 yr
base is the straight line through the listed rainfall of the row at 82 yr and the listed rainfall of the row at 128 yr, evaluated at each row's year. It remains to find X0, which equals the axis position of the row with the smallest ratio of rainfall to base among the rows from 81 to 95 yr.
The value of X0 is 82 yr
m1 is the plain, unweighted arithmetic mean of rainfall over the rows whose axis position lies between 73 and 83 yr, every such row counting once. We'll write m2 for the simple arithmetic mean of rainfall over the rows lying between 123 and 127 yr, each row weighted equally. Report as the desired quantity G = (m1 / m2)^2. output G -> 1.8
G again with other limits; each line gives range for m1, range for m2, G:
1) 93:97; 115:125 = 2.0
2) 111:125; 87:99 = 0.5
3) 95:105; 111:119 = 1.8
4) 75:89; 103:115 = 1.2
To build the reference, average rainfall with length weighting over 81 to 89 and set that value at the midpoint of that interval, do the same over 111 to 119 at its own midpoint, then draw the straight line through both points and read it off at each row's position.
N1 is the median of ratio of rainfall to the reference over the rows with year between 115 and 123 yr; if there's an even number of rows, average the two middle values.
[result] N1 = 0.96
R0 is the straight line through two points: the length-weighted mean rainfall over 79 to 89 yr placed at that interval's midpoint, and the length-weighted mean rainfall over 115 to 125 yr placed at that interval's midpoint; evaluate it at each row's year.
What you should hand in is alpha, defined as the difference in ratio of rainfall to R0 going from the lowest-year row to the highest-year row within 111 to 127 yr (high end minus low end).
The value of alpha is 0.15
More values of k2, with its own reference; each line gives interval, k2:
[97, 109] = 102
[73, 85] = 74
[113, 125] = 120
